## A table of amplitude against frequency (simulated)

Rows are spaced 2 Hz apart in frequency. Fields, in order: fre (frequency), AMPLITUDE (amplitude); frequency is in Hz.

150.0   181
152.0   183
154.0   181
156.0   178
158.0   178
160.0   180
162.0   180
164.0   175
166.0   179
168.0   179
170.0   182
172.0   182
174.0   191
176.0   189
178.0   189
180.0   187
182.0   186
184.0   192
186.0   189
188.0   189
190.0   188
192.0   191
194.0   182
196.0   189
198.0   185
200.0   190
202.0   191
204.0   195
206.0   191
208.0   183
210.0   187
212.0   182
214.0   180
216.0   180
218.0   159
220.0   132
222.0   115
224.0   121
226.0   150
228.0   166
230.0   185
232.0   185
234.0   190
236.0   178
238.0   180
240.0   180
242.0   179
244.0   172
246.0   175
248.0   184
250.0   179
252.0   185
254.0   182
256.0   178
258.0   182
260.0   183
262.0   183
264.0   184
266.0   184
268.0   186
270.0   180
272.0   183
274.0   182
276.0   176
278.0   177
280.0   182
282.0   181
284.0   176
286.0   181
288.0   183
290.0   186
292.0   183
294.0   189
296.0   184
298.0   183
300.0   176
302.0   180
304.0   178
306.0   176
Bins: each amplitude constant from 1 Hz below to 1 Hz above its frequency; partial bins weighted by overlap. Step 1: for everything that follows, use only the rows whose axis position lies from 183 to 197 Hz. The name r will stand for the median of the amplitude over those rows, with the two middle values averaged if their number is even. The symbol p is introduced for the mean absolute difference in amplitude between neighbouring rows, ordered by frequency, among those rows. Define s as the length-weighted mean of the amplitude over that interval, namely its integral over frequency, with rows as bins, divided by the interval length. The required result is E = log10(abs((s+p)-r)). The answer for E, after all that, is 0.53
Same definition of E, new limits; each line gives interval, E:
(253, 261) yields 0.35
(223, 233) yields 1.06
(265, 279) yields 0.36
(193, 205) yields 0.53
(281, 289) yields 0.51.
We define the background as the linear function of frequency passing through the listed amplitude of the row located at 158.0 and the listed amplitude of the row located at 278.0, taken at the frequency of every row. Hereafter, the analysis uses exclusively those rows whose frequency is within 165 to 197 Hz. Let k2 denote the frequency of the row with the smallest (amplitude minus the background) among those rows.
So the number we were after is 166.0 Hz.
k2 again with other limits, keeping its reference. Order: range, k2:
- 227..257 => 228.0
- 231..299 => 244.0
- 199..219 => 218.0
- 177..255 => 222.0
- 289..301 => 300.0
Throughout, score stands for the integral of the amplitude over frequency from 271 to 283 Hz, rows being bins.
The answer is 2162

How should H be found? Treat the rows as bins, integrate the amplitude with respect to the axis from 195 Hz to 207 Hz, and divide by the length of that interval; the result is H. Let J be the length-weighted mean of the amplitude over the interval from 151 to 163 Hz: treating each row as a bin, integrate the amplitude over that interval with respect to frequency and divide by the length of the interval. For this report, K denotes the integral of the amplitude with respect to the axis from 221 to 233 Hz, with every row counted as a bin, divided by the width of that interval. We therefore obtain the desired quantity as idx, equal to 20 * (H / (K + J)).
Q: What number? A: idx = 11.4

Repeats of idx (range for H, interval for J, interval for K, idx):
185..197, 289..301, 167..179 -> 10.2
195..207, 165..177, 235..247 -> 10.5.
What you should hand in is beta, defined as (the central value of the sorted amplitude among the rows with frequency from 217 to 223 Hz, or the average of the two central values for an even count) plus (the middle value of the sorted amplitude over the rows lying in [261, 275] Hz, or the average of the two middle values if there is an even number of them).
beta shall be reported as 315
